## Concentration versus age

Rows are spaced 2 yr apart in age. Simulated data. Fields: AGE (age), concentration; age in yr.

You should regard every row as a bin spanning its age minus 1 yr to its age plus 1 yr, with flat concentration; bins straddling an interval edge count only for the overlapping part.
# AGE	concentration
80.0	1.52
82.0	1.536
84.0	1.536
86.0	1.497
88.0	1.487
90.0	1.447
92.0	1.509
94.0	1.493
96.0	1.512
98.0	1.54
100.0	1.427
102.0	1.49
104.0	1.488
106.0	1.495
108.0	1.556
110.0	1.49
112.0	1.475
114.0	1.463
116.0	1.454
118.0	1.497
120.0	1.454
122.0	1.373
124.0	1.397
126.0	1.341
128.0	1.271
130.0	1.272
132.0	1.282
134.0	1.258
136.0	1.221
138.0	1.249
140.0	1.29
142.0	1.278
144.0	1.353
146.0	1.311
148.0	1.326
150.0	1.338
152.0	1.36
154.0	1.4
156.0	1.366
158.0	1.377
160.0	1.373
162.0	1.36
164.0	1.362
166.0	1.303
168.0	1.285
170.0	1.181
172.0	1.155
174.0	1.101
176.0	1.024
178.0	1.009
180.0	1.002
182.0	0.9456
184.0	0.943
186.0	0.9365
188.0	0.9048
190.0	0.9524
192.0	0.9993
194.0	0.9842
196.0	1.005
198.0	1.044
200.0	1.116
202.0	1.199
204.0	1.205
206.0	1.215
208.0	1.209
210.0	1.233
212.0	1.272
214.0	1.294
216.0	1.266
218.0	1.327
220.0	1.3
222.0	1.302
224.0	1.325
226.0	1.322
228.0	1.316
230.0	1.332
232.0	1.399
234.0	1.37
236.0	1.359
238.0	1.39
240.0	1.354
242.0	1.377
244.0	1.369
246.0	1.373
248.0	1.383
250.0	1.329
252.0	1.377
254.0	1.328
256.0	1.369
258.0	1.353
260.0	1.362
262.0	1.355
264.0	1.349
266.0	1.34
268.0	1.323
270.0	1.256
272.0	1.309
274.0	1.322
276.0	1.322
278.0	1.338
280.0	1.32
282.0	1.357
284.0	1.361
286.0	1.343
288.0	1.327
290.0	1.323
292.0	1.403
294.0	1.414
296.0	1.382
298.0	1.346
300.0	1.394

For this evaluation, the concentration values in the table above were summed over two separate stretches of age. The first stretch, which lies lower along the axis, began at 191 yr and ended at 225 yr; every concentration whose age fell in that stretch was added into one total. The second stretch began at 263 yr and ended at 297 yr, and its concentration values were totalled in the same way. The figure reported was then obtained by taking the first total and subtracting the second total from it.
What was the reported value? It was -2.5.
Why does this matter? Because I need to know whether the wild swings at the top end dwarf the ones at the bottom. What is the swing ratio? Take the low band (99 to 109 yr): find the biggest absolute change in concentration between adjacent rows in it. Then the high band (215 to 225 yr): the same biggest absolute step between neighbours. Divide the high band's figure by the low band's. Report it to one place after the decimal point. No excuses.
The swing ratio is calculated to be 1.0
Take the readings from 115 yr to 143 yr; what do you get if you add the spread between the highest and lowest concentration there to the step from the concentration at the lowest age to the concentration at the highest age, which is 0.100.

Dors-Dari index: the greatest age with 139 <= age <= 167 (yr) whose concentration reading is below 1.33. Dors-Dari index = 166.0 yr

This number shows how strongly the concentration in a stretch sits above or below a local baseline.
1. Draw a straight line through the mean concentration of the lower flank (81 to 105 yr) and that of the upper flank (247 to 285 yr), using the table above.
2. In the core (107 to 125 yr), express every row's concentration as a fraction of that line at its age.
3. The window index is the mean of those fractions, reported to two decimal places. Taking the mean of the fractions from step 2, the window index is 0.99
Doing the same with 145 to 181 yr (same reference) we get 0.88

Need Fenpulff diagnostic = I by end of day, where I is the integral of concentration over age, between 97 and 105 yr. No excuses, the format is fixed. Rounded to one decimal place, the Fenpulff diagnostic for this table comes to 11.9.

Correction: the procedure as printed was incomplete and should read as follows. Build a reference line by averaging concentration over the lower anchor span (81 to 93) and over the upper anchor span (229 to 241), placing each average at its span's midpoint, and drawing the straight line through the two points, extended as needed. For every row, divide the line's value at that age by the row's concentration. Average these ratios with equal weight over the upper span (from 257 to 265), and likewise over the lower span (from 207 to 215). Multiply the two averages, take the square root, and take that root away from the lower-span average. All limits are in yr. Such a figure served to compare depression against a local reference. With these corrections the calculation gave 0.061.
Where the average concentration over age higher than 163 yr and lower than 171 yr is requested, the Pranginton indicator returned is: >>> 1.28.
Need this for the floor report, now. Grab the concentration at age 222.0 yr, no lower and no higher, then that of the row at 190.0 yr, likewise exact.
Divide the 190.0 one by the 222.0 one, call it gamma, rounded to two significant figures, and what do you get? 0.73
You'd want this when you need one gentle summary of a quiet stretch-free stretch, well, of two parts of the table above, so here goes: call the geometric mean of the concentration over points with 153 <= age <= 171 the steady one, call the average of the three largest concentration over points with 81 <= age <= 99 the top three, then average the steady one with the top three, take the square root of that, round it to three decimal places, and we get 1.198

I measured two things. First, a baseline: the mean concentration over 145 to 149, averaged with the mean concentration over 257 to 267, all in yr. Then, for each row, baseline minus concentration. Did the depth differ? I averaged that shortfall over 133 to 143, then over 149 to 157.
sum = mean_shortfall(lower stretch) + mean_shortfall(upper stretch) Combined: 0.05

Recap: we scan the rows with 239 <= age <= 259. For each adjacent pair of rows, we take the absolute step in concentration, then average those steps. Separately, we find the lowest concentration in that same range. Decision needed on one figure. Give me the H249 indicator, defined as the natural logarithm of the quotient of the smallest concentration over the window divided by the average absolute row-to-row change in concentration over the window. 3.86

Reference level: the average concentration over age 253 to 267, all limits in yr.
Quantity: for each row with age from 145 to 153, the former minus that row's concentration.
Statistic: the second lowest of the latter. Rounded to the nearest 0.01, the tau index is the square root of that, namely 0.11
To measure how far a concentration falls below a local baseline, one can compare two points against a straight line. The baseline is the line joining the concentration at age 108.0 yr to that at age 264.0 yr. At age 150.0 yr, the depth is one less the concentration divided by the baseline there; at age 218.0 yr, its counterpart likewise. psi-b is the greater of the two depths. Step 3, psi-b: 0.11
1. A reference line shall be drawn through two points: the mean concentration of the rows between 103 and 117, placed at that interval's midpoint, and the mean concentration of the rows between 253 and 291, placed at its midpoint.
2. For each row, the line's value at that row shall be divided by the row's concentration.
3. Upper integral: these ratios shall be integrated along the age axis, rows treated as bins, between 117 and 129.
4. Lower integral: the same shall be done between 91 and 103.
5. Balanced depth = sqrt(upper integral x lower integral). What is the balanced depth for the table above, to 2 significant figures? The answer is 12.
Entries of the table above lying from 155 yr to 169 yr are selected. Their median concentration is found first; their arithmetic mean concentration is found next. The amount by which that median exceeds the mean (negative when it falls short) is 0.015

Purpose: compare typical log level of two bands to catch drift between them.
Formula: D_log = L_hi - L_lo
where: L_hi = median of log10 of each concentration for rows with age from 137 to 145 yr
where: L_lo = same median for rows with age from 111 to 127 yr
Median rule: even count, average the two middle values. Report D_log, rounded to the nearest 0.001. -0.054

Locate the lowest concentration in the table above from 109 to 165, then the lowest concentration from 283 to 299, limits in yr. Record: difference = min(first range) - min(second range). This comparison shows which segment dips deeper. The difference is -0.10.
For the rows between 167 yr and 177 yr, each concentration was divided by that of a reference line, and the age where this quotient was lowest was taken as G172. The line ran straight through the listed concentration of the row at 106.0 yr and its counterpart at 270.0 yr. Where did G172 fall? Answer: 176.0 yr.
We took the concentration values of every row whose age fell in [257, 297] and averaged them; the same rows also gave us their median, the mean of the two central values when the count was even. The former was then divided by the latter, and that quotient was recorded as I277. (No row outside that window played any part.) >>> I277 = 1.00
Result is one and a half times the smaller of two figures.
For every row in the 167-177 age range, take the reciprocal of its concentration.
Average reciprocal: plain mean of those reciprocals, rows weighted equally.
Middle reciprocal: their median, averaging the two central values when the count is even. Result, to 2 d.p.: 1.30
